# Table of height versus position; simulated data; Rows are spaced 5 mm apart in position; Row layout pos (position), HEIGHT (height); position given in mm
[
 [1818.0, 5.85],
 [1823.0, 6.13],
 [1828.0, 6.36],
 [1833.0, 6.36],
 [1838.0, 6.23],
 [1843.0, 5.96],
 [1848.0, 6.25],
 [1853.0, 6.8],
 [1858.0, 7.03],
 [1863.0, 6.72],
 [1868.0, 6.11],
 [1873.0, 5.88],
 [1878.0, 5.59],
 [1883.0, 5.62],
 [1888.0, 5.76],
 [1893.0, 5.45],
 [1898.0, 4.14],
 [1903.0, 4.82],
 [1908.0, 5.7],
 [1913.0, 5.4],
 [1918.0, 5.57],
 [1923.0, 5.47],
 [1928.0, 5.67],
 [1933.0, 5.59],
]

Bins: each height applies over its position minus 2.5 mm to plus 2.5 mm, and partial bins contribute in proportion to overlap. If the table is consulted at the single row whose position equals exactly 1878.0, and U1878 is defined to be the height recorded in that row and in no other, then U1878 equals 5.59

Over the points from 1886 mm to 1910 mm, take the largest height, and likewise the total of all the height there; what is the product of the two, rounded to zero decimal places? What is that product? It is 149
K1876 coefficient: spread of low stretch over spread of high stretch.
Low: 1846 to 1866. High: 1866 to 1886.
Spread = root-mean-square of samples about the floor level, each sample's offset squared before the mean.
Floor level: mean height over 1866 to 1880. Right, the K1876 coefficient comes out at 4.03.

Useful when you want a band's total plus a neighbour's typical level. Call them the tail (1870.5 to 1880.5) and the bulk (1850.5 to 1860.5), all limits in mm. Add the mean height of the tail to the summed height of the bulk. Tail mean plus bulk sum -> 19.6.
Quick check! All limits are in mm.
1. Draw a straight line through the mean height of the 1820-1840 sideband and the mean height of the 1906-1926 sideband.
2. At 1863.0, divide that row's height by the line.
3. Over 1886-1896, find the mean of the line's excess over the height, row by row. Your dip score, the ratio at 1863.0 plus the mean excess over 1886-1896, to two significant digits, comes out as 1.3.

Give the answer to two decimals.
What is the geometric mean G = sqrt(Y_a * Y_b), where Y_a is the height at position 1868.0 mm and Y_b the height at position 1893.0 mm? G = 5.77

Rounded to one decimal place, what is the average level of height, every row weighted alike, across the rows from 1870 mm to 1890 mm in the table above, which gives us 5.7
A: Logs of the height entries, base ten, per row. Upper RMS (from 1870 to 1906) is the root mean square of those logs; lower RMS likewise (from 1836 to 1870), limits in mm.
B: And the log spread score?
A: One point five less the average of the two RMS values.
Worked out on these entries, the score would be 0.733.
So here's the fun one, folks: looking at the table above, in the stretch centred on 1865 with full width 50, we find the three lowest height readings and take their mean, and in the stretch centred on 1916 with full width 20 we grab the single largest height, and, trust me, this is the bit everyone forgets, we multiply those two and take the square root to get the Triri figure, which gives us 5.68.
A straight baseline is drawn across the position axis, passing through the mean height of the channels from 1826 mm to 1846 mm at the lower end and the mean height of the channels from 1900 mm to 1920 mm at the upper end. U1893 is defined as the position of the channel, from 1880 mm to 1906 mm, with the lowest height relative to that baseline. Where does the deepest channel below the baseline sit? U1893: 1898.0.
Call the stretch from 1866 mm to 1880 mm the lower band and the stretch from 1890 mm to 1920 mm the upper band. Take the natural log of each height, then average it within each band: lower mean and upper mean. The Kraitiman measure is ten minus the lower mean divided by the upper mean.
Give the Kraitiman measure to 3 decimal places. 8.922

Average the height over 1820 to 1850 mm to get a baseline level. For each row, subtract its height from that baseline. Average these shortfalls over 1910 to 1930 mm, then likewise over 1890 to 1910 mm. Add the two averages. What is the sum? 1.9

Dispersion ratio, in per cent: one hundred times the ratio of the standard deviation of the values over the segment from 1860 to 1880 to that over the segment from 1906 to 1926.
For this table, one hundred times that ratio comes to 368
